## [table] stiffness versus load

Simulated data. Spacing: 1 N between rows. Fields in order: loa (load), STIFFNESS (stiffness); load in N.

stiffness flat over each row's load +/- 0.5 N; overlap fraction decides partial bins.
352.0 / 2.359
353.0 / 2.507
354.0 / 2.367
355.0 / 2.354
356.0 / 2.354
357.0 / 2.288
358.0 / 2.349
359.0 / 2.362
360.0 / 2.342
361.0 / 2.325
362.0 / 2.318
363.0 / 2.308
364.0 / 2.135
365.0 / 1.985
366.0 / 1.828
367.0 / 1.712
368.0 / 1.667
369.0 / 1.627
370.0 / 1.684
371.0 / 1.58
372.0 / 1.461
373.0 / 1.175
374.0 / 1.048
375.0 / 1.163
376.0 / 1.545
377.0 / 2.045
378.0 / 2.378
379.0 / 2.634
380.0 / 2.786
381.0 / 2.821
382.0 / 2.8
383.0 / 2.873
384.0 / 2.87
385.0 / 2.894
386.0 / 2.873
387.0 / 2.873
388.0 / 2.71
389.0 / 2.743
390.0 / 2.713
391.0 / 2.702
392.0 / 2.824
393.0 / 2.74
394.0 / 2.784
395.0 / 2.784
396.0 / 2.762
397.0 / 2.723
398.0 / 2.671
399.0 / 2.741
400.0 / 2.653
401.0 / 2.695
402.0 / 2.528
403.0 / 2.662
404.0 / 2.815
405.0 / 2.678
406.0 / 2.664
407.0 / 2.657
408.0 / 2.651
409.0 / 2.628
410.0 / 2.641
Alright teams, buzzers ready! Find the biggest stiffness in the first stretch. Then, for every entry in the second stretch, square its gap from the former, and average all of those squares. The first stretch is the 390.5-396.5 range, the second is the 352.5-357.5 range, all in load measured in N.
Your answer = 0.21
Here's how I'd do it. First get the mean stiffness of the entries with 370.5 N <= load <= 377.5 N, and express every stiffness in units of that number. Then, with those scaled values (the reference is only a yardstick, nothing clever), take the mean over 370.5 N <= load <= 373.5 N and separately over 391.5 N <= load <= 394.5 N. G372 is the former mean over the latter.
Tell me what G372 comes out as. 0.51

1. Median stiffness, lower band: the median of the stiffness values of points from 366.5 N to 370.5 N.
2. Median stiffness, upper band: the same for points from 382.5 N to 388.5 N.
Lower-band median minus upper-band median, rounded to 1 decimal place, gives -1.2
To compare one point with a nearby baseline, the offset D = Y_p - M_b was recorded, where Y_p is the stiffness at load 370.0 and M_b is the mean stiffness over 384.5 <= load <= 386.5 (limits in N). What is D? -1.2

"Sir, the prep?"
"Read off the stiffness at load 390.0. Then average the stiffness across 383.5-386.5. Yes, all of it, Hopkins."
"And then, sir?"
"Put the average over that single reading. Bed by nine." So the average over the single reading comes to 1.1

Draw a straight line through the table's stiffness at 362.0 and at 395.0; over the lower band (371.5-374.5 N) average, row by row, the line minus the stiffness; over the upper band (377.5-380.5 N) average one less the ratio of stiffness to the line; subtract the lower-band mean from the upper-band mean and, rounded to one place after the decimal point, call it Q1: -1.3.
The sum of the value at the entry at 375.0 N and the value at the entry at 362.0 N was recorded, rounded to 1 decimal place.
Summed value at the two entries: 3.5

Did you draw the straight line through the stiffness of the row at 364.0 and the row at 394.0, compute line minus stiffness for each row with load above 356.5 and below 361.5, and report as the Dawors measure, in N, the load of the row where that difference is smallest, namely 358.0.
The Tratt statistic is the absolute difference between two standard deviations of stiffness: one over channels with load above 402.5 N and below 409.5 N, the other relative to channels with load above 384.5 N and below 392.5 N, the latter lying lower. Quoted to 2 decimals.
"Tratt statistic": 0.02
